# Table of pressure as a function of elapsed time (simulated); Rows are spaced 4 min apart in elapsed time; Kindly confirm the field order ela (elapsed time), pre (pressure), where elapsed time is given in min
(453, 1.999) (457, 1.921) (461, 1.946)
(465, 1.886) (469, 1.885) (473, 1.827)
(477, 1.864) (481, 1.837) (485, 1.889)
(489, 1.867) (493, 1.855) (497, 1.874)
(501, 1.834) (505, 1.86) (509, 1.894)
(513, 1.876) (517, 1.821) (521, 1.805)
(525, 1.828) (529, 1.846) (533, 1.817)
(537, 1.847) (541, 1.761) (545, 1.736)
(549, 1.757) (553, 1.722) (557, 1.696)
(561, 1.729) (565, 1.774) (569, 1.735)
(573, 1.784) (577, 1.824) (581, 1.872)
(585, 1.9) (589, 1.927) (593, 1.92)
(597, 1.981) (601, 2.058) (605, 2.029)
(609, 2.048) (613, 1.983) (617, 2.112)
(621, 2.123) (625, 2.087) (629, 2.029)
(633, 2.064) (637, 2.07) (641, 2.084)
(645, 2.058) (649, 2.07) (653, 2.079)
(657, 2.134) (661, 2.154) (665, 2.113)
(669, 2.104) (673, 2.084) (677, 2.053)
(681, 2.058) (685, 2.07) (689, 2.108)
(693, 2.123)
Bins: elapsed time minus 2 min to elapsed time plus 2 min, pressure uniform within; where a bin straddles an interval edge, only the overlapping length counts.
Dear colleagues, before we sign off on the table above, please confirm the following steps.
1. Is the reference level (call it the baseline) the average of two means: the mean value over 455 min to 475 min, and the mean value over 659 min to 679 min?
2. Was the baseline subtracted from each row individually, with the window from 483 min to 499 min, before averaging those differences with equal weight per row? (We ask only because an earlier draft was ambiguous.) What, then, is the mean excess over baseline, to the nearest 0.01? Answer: -0.13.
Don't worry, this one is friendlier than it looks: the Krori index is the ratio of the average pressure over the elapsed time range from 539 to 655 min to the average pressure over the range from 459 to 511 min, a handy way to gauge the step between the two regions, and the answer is 1.03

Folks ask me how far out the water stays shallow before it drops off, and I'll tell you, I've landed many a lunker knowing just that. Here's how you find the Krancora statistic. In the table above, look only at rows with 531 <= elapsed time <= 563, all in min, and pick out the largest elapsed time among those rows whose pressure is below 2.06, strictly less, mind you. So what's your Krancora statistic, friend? 561 min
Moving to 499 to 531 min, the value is 529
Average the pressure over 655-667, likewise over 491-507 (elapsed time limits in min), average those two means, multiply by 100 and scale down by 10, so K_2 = 19.9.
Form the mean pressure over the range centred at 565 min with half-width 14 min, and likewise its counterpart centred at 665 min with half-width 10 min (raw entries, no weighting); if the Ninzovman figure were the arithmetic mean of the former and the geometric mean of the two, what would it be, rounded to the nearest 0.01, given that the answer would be 1.84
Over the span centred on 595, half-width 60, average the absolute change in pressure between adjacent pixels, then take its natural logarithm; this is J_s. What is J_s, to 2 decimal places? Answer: -3.28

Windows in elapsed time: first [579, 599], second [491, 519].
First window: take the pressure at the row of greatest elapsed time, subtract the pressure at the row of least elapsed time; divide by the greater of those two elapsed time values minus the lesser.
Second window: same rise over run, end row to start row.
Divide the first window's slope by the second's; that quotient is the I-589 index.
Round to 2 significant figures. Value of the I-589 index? -4.8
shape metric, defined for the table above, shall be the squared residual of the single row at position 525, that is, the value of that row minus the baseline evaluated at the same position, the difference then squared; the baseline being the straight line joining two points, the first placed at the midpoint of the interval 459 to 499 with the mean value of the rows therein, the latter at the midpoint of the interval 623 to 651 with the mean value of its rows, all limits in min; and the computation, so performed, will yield 0.0102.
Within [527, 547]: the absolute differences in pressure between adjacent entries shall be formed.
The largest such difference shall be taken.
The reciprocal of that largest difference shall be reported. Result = 12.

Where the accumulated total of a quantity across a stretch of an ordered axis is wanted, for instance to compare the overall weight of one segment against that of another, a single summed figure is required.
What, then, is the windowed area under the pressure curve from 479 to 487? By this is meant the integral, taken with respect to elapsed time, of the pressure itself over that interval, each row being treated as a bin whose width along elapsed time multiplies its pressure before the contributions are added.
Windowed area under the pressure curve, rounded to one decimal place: 14.9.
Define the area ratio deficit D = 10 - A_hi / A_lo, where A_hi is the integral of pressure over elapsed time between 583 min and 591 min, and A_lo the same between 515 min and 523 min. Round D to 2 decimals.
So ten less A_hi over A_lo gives 8.94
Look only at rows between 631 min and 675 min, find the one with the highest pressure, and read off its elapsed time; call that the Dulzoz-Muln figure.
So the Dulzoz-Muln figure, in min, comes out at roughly 661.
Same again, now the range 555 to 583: 581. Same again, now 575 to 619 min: 617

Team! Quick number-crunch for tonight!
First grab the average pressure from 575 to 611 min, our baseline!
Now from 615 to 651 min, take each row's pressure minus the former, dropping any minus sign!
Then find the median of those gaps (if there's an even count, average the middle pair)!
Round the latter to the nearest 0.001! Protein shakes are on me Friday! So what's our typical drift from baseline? 0.119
